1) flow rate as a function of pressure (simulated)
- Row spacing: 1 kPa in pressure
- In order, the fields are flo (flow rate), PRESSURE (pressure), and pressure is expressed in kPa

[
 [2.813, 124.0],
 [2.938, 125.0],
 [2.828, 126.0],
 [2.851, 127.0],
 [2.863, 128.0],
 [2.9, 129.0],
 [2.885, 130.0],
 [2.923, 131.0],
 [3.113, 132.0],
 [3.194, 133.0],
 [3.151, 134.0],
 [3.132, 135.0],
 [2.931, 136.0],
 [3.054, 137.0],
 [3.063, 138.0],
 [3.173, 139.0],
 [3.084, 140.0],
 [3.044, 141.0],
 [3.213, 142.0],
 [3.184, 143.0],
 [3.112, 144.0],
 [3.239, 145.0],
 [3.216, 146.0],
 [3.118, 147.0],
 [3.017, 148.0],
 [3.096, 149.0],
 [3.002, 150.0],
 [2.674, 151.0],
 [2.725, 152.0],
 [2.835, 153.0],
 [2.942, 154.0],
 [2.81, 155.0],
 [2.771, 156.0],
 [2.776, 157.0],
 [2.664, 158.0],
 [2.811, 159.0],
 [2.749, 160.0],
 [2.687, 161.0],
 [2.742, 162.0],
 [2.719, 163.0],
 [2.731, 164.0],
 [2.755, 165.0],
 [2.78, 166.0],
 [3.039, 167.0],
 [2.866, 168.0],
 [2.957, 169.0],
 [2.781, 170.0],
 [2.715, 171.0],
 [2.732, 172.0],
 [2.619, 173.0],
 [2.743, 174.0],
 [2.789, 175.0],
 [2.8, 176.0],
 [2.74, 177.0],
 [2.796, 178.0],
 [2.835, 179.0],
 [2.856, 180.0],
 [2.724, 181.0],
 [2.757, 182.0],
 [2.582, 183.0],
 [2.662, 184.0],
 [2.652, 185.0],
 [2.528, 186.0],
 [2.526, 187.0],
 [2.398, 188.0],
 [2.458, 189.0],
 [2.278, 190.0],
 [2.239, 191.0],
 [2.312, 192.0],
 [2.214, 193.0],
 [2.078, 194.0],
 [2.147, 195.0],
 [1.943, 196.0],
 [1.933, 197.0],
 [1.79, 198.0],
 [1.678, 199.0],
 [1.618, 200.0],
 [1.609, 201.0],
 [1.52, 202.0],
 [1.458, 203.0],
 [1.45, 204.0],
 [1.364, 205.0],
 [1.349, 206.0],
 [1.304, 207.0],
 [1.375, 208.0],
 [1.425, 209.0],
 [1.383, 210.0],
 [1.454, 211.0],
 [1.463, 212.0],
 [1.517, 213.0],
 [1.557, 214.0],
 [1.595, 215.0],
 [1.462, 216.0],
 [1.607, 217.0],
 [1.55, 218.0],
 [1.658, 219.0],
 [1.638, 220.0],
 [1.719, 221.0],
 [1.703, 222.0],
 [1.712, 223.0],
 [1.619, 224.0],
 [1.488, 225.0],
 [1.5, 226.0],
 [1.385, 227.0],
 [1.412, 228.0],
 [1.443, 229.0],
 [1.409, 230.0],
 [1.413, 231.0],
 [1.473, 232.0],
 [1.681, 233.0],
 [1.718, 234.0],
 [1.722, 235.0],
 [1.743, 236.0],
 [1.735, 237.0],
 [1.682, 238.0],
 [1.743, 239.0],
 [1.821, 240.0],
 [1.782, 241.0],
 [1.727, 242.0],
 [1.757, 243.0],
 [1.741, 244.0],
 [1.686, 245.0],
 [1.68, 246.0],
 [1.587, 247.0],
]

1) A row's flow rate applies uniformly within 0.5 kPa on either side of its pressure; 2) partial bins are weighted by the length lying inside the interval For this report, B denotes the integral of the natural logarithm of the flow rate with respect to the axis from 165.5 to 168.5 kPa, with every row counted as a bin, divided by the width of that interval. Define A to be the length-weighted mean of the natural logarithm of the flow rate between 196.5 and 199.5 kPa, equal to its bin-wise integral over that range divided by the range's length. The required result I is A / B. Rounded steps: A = 0.59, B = 1.06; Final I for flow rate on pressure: 0.55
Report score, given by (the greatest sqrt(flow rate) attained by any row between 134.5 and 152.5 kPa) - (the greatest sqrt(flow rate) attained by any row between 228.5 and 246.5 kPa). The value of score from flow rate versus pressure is 0.5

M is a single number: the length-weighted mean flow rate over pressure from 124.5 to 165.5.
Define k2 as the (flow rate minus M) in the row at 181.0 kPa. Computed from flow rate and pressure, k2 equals -0.22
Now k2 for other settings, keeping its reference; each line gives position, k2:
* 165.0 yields -0.19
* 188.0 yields -0.55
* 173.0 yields -0.33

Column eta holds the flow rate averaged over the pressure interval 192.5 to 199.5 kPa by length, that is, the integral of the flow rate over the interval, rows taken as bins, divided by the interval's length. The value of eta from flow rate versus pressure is 2.0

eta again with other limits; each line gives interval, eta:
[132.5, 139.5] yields 3.1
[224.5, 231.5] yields 1.4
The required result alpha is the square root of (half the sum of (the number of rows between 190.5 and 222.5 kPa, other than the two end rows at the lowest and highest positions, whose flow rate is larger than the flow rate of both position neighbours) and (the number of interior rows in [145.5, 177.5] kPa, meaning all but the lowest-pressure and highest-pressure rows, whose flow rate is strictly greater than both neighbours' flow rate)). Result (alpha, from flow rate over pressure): 2.83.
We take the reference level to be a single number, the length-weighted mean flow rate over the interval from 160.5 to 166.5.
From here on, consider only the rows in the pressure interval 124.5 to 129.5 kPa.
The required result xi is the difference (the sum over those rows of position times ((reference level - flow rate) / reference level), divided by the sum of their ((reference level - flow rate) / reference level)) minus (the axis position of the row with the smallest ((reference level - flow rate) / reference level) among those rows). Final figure 1.9 kPa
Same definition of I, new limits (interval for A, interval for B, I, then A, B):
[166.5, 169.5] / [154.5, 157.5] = 1.06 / 1.08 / 1.02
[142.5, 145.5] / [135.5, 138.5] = 1.05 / 1.16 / 1.10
